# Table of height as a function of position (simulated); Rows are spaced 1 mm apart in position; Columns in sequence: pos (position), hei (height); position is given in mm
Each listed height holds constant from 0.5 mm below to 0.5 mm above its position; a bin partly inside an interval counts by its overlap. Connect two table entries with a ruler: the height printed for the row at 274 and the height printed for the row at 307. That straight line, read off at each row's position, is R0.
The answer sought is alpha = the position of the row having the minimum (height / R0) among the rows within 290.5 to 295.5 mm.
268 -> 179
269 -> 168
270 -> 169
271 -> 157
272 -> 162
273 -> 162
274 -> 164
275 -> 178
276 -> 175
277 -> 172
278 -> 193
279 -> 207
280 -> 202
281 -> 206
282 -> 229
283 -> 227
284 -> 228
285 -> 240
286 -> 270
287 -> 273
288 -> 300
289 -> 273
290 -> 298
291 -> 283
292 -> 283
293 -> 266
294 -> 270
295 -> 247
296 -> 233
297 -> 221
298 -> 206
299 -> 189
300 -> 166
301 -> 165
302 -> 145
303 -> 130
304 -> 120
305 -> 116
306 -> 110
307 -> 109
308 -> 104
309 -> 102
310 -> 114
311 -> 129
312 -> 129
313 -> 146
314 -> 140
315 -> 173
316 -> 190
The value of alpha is 295 mm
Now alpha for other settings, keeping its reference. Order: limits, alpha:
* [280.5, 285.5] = 281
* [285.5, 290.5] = 286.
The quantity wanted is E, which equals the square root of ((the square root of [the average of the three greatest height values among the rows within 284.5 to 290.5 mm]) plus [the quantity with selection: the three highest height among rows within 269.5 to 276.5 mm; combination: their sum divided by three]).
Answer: 13.8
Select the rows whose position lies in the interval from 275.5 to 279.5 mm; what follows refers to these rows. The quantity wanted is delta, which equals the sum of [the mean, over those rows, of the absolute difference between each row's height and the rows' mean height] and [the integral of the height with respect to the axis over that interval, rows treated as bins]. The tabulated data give 760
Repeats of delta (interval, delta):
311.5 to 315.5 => 601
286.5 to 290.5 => 1157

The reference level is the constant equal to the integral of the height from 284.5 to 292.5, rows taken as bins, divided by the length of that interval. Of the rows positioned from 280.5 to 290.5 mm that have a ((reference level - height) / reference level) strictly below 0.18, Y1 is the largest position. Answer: 290 mm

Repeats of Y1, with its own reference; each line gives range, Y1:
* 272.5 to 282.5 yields 282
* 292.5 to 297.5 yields 296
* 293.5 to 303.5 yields 296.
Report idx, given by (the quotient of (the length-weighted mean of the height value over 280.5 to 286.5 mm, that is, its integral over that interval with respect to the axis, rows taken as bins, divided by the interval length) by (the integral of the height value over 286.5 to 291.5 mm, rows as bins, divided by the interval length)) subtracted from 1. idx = 0.2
